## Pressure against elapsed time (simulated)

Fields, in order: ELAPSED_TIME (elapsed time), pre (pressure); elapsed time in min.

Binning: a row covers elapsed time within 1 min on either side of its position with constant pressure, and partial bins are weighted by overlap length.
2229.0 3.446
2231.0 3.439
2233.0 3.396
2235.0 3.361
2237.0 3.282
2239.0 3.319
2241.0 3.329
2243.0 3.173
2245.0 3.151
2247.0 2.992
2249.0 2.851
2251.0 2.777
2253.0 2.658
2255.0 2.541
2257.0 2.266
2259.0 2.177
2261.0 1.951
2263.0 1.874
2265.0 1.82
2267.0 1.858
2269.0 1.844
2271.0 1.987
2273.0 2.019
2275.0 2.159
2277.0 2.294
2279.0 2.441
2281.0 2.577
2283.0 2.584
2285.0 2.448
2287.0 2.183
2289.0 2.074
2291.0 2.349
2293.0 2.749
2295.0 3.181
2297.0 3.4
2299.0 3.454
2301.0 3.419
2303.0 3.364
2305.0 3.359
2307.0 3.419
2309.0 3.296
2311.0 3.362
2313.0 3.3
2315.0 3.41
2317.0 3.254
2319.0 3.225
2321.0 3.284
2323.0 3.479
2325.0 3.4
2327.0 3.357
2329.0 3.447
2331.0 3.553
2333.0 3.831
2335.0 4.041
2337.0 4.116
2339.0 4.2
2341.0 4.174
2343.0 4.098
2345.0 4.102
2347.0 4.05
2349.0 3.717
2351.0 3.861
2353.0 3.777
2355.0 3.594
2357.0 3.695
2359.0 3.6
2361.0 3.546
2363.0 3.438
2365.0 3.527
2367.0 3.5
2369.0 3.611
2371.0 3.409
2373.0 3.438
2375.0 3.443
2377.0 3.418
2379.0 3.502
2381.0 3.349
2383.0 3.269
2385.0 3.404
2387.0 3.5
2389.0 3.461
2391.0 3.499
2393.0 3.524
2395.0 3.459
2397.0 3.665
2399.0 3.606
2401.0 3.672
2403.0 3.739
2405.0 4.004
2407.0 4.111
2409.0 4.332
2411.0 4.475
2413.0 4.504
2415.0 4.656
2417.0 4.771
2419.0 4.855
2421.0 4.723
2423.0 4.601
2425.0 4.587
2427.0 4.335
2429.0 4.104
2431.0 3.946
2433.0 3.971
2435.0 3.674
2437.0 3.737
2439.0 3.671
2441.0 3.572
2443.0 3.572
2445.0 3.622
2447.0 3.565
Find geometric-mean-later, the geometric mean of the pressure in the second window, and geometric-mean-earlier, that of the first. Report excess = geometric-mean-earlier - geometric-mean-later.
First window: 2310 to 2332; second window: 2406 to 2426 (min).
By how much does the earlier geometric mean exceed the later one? -1.2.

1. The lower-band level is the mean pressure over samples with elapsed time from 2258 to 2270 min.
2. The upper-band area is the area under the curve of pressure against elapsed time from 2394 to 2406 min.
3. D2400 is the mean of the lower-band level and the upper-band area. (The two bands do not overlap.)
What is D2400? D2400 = 23.1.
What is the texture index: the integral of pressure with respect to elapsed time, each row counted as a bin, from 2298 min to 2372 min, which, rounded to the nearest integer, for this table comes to 267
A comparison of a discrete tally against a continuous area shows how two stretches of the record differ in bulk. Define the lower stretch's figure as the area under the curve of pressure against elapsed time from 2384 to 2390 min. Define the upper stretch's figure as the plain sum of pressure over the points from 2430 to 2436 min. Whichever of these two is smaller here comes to 11.6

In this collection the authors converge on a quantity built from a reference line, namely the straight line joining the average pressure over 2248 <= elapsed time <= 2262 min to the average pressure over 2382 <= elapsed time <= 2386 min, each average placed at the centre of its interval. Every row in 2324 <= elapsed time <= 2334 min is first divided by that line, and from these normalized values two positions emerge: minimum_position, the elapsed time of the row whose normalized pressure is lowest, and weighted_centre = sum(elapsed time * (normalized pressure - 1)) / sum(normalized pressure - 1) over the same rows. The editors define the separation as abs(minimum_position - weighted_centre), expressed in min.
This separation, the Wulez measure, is 2.6 min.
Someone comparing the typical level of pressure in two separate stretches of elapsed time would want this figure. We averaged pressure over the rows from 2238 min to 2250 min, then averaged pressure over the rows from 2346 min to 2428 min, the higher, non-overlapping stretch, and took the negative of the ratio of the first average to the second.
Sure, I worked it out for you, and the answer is -0.82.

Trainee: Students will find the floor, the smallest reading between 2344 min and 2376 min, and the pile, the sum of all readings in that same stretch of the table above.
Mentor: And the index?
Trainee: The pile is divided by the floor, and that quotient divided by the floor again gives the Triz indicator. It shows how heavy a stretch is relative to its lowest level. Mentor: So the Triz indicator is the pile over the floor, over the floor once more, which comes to 5.0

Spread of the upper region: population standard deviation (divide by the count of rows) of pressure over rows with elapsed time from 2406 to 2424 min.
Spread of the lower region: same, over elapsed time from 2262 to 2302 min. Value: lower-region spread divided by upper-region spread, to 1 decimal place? 2.4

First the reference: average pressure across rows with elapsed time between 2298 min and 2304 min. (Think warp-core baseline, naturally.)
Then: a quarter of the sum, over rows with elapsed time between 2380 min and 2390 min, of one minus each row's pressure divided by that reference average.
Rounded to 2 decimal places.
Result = 0.01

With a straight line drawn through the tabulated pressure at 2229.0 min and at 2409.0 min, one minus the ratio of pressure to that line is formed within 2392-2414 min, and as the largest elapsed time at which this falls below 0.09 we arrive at 2413.0 min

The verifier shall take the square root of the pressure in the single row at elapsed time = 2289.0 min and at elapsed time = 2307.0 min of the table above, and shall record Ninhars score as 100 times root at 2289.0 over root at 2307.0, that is 78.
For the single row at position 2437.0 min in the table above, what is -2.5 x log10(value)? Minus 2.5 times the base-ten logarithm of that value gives -1.43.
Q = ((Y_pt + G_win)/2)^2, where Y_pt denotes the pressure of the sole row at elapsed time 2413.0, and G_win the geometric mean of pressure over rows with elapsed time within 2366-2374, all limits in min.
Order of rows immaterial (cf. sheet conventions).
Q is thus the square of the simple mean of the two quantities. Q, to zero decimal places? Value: 16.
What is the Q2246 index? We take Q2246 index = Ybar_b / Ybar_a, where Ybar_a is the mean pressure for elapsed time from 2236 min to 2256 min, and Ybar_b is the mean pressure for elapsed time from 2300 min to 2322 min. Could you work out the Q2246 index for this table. 1.11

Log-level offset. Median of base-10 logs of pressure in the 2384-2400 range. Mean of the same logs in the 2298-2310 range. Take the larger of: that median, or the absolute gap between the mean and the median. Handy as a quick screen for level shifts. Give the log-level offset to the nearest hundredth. 0.54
